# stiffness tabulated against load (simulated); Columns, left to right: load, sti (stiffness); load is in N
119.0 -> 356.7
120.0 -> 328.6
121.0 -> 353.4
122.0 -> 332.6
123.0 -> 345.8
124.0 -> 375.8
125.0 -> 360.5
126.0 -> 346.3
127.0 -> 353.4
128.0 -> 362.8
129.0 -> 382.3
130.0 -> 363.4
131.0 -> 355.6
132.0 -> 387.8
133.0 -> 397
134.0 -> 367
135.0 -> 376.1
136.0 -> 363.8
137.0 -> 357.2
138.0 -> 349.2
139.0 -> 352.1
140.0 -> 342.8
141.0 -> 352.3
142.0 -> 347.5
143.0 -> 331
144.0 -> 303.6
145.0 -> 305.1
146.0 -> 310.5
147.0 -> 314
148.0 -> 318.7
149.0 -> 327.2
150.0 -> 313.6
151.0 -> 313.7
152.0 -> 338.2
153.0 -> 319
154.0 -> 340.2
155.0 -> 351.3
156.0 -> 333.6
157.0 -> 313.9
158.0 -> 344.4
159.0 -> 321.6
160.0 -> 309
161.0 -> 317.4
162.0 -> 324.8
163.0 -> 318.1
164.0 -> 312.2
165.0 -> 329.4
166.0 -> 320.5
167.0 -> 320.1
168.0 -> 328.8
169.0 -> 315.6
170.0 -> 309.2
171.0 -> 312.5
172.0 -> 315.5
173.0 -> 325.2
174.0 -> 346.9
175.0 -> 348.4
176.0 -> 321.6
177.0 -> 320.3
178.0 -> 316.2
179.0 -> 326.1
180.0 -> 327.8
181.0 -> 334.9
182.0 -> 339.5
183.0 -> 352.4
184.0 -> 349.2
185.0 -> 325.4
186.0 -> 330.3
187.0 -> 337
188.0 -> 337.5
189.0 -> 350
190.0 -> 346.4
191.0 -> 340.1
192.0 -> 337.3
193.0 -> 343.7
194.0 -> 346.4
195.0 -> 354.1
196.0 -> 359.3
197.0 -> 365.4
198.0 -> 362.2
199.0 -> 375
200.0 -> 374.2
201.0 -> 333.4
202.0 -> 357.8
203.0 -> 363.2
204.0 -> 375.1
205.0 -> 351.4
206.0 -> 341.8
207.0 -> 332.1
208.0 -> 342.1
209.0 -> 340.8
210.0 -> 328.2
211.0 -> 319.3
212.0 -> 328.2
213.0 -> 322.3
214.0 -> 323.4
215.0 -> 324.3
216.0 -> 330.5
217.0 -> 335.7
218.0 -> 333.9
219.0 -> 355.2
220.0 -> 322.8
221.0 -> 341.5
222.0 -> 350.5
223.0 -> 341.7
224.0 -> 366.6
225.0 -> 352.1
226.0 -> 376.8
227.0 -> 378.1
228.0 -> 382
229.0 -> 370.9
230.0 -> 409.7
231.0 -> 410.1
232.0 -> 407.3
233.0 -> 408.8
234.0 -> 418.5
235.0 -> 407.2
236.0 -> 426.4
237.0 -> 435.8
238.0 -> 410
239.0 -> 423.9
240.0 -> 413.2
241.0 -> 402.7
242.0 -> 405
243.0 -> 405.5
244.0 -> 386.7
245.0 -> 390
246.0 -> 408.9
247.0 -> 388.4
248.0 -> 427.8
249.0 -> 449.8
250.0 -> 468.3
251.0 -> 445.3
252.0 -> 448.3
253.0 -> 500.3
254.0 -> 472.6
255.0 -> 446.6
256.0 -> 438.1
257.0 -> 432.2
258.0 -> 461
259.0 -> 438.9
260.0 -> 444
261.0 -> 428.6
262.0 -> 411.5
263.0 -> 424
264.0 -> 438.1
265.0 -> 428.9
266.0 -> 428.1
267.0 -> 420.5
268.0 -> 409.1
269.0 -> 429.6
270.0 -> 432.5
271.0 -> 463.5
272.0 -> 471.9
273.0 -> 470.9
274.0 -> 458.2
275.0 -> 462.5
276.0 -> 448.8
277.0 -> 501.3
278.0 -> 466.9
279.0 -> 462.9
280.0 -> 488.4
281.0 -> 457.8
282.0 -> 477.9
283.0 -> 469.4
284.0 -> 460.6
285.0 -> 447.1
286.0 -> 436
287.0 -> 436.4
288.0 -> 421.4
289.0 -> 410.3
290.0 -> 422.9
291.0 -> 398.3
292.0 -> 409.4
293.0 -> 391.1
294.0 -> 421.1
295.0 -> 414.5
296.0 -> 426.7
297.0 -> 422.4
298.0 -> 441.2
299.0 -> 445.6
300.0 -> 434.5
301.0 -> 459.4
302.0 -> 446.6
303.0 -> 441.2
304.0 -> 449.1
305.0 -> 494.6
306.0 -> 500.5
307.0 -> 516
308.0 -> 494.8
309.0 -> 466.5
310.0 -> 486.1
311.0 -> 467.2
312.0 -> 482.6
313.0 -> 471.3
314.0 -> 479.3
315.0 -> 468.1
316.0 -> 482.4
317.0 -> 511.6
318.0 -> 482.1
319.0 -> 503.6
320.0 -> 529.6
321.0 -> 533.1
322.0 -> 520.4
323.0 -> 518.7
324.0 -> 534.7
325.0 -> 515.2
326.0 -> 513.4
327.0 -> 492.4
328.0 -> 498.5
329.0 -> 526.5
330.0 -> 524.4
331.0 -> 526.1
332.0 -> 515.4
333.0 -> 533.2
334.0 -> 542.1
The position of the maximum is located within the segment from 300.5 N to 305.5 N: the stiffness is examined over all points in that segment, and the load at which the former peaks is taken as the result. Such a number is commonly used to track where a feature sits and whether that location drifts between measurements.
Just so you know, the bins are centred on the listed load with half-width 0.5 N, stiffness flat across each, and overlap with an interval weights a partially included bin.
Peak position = 305.0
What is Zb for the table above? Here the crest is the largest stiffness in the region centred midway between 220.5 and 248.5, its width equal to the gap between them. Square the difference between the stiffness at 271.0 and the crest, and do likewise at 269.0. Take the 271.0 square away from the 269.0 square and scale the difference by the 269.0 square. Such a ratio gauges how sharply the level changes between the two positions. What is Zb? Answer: -19.0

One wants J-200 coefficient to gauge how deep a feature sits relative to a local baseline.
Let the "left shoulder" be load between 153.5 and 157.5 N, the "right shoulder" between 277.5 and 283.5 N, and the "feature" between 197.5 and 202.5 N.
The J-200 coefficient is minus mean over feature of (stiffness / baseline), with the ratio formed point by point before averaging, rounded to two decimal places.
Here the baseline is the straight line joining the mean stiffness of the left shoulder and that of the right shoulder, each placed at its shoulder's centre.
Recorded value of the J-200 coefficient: -0.94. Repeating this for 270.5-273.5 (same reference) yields -1.02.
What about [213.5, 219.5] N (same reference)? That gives -0.83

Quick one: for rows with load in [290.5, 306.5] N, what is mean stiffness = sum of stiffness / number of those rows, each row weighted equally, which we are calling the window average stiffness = 437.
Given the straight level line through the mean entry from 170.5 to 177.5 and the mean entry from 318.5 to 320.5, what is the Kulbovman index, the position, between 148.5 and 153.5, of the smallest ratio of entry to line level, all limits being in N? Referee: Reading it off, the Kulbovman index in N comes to 151.0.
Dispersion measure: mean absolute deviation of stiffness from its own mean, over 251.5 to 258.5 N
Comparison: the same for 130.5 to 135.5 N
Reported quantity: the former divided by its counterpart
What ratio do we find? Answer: 1.4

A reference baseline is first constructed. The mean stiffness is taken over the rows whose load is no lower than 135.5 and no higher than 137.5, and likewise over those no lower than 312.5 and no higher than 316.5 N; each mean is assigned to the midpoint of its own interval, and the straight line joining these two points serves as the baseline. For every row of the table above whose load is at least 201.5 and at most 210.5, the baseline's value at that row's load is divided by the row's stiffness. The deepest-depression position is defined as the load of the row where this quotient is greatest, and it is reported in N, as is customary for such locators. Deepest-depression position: 210.0 N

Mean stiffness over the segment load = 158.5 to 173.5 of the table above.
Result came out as 319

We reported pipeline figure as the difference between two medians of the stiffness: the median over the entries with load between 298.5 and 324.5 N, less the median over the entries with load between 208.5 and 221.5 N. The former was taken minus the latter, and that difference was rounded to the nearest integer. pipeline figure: 154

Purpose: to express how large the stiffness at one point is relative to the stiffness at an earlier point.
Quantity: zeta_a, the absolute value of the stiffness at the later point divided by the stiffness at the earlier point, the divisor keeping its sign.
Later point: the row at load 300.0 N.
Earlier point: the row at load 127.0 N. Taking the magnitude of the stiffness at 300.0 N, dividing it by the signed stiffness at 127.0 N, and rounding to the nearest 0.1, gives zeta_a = 1.2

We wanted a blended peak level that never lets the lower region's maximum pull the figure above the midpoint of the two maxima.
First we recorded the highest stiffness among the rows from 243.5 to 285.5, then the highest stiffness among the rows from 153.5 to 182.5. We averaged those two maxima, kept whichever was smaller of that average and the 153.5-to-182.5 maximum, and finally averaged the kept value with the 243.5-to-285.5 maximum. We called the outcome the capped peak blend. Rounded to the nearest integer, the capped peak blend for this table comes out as 426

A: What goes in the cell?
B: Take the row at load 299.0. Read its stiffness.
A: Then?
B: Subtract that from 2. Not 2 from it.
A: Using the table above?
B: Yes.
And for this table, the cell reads -444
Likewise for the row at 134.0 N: -365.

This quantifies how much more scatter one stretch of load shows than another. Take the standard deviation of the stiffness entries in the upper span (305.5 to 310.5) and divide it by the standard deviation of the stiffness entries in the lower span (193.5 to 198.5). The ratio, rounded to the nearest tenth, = 2.5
